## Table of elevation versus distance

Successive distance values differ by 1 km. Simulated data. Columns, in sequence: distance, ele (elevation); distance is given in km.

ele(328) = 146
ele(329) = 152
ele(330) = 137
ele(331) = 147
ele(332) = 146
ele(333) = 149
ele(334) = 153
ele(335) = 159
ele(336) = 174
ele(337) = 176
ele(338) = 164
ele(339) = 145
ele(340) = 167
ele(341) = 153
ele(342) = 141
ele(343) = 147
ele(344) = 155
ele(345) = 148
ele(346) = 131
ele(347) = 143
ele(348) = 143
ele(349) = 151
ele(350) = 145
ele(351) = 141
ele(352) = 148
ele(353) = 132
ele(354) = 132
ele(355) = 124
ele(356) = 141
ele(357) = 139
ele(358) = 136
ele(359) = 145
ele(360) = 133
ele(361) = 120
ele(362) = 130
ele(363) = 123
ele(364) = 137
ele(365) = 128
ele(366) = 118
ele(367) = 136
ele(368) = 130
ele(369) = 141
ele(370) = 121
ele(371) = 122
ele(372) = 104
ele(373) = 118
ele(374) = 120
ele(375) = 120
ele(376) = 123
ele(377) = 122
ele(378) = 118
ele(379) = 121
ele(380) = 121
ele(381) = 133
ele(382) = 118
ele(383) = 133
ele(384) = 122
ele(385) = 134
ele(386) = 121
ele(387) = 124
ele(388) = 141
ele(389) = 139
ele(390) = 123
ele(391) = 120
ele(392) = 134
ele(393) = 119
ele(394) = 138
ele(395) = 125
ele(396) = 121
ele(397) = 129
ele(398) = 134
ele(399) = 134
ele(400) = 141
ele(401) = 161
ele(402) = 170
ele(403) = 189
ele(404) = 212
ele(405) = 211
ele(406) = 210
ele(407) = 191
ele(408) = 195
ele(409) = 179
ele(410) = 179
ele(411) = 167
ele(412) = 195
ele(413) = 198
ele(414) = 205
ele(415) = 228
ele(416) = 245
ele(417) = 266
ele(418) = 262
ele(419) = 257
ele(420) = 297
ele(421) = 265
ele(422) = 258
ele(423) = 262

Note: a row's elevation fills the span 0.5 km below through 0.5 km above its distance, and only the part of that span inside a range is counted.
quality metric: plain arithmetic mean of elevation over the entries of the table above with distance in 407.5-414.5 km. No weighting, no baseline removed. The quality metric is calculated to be 188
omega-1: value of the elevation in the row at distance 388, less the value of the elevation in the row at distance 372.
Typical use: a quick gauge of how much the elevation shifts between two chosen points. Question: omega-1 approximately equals 37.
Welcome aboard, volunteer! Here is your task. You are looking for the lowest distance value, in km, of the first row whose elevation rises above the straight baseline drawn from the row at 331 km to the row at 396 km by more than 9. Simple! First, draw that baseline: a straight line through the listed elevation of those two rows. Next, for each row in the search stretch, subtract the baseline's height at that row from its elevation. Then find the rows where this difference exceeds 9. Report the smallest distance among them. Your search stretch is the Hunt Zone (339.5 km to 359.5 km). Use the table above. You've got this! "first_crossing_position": 340 km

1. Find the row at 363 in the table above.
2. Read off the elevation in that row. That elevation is 123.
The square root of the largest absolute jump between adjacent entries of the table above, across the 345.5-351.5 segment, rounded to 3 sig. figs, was 3.46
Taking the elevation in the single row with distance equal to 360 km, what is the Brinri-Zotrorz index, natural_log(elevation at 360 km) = 4.89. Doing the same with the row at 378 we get 4.77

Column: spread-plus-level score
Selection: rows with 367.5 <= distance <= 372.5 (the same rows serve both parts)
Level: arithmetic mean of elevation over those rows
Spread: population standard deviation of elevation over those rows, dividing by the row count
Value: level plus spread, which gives 136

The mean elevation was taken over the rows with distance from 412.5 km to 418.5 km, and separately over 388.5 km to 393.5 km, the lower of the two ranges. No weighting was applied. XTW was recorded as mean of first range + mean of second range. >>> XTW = 361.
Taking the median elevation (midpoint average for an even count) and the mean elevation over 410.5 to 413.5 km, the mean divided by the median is 0.96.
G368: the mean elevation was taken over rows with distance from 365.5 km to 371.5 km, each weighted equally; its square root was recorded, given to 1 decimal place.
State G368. 11.3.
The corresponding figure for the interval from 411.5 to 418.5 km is 15.1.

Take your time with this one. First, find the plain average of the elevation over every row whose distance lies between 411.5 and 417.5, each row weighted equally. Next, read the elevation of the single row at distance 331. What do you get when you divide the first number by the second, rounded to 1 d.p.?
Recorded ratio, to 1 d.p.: 1.5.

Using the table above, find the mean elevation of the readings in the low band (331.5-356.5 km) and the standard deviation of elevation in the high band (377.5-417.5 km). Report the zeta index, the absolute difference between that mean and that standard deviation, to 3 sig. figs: 108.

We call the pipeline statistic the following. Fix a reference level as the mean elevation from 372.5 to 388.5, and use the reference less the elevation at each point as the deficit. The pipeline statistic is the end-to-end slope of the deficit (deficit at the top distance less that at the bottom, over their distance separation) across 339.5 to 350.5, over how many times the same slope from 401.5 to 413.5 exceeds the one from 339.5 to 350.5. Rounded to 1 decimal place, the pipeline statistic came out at -1.9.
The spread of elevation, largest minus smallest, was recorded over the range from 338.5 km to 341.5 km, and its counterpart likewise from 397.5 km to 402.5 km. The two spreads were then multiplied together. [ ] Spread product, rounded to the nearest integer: 792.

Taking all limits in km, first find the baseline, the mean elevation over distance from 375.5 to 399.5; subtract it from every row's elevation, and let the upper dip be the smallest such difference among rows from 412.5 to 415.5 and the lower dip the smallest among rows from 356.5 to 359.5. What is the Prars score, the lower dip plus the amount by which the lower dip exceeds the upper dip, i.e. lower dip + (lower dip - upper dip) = -53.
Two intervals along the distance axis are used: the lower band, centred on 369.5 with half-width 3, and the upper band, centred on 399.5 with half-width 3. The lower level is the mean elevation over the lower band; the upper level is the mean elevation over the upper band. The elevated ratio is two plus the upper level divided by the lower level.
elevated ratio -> 3.2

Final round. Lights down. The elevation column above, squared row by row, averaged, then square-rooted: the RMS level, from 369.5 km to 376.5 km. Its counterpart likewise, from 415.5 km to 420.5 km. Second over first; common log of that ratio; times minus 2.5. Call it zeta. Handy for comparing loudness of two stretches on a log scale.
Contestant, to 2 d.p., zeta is -0.88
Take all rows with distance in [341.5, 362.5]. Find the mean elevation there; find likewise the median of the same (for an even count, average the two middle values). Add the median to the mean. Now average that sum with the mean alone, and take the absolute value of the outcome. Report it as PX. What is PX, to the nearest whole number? 210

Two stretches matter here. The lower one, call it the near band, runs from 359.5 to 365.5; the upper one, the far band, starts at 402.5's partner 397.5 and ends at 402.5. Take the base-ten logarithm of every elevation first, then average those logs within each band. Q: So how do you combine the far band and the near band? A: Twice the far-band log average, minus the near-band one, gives 2.23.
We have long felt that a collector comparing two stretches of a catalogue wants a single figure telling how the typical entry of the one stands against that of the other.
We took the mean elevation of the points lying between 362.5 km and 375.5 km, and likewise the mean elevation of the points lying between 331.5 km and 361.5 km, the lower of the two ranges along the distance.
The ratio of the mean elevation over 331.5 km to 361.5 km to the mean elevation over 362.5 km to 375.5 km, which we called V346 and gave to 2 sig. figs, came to 1.2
